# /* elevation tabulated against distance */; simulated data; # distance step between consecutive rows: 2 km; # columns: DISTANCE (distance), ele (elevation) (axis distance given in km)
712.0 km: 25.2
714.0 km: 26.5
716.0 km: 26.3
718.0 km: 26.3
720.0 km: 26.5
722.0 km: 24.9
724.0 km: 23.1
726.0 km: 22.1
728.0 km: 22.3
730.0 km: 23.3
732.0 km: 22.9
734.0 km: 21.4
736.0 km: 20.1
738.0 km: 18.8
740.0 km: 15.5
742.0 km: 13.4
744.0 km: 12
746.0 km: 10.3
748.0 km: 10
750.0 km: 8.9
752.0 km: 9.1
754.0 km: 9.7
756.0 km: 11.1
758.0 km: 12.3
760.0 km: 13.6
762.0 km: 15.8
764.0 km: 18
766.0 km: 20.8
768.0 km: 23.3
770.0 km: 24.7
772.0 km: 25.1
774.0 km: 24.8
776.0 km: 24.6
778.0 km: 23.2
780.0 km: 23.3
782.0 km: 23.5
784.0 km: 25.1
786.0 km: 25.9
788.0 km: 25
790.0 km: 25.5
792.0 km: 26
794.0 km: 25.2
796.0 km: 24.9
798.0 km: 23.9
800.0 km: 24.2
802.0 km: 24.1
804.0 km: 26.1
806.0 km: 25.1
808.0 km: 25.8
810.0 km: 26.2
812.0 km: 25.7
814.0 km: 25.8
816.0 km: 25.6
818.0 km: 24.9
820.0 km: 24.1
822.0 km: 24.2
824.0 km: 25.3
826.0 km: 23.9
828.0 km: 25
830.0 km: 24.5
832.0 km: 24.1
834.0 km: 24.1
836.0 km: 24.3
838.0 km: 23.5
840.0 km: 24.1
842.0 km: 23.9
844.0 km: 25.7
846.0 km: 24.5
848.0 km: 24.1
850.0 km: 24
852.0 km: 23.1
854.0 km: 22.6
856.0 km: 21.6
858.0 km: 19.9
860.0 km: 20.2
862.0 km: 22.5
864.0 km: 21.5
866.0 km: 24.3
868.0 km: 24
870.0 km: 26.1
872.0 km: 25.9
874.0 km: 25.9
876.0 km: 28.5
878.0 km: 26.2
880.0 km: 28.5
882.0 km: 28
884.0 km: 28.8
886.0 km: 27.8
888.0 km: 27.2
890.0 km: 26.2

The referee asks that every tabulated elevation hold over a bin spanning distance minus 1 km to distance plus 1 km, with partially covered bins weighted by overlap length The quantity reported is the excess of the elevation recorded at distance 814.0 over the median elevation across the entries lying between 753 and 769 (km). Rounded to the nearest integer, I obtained 11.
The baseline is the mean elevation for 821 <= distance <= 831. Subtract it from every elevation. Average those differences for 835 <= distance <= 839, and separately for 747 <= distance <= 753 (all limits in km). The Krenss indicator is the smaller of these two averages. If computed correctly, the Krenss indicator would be -15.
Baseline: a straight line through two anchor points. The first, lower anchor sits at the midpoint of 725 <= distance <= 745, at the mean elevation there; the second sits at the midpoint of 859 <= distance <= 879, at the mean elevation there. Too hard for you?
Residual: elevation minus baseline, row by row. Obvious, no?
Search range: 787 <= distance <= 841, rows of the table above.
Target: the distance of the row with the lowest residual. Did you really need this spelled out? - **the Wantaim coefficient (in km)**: 838.0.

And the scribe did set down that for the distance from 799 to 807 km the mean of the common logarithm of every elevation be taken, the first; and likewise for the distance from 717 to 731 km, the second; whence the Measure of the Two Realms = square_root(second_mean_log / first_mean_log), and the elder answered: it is 0.99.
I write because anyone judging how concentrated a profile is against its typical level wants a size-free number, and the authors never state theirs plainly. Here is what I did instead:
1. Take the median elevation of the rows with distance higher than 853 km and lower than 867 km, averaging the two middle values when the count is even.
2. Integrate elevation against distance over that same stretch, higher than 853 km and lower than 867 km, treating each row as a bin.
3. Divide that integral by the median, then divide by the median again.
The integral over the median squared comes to 0.65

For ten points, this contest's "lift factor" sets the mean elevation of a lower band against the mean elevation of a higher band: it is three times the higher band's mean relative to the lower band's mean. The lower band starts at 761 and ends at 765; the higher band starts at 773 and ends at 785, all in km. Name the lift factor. 4.28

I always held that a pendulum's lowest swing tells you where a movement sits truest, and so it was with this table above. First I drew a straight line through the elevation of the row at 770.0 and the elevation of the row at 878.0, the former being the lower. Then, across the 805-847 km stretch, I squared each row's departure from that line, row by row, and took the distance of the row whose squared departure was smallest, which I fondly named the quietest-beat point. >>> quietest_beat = 844.0 km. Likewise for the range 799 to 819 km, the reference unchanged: 806.0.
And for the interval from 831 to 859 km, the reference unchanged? 844.0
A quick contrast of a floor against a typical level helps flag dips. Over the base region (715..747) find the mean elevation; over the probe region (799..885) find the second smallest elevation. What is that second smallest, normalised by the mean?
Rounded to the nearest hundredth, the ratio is 0.98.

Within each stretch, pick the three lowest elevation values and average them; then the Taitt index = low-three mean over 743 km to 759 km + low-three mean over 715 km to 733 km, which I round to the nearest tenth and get 31.7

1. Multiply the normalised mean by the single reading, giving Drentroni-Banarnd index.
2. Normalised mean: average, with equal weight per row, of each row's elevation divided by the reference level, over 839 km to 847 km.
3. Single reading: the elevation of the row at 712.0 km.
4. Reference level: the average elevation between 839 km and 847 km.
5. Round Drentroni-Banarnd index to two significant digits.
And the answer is 25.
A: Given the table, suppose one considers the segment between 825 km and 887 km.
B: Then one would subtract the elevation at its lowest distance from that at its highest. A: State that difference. 4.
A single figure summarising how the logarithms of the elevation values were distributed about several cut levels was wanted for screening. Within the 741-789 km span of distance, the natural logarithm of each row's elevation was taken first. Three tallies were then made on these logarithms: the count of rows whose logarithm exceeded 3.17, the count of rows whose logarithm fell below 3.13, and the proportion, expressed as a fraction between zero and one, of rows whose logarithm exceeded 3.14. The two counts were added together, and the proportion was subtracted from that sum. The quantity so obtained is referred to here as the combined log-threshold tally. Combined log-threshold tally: 20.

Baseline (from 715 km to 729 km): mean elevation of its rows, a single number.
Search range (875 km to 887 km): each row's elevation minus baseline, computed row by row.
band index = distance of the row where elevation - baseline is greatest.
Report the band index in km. 884.0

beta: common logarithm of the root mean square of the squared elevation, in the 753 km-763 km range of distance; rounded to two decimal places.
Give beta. 2.23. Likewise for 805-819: 2.82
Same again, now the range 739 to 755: 2.14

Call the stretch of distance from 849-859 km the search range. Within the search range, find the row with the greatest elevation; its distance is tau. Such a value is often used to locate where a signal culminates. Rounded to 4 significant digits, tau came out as 850.0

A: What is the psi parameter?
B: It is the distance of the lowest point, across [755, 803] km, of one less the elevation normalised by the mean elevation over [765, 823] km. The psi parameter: 792.0 km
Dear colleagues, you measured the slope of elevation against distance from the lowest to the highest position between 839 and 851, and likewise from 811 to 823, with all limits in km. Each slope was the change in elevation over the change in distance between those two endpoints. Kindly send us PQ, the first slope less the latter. 0.14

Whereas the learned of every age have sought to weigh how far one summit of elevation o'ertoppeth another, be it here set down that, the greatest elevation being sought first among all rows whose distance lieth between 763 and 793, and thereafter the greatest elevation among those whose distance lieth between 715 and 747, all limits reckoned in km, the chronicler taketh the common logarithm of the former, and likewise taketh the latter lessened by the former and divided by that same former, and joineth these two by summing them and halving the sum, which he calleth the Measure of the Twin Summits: 0.72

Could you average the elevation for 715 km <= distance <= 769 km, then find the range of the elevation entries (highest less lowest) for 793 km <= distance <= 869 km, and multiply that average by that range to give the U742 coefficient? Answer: 112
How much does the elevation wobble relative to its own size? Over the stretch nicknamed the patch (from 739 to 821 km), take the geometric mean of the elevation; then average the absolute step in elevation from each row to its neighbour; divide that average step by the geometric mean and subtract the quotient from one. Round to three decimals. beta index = 0.951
